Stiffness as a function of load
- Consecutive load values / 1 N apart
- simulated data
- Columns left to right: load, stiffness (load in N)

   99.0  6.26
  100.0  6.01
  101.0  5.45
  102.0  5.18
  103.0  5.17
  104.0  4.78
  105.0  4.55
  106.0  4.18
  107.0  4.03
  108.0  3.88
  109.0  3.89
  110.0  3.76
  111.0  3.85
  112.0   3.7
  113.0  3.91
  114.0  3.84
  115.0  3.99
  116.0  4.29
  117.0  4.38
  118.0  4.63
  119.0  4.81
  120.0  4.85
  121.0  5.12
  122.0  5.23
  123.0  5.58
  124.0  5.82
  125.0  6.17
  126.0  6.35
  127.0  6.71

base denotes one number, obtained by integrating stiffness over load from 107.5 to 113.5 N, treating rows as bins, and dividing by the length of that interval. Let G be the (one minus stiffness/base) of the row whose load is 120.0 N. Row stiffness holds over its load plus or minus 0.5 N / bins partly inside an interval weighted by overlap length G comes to -0.27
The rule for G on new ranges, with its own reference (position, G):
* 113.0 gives -0.02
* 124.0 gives -0.52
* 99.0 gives -0.63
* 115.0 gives -0.04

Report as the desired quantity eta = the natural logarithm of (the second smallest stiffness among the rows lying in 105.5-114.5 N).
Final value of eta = 1.32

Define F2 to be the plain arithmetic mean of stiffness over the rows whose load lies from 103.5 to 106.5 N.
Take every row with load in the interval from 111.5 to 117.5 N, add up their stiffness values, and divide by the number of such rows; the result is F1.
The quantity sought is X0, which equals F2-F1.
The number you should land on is 0.5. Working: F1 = 4.0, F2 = 4.5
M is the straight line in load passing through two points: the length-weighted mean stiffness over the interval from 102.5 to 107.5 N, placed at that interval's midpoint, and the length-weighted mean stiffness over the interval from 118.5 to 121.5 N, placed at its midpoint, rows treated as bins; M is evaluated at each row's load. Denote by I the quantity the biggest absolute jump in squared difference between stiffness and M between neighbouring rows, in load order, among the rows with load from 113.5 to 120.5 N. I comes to 0.37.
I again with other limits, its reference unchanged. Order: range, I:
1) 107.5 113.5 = 0.34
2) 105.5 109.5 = 0.23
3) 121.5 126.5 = 0.62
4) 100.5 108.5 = 0.51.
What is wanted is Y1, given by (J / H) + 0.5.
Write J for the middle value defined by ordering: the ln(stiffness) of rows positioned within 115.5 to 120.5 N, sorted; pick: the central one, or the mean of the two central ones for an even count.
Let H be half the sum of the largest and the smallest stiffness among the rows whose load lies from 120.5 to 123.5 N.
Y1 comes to 0.786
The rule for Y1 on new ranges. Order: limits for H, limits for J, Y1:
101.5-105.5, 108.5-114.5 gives 0.777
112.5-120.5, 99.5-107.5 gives 0.869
